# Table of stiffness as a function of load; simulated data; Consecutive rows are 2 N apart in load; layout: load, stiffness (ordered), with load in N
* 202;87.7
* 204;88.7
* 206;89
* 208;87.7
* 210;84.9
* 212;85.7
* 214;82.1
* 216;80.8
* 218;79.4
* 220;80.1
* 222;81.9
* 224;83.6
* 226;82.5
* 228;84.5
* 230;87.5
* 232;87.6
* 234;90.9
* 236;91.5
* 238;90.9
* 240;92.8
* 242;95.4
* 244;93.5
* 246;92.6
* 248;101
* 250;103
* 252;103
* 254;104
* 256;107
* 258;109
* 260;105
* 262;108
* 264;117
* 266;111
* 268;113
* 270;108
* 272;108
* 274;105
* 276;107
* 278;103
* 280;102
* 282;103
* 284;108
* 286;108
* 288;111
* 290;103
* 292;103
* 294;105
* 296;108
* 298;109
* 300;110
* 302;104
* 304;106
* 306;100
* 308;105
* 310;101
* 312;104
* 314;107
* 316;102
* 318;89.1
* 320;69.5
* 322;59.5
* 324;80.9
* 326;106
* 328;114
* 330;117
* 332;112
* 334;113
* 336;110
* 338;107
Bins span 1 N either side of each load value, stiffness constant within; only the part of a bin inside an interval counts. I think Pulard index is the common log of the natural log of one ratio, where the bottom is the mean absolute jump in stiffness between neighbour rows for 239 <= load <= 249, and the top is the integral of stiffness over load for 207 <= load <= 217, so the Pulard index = 0.740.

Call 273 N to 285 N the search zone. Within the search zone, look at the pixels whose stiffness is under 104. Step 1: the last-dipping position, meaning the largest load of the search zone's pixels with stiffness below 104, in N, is 282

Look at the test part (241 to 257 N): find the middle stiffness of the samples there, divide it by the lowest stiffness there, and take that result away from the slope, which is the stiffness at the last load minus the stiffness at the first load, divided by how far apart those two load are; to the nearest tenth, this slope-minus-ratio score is -0.3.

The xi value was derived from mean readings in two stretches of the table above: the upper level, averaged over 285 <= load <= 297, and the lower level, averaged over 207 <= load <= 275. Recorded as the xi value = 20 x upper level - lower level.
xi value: 2031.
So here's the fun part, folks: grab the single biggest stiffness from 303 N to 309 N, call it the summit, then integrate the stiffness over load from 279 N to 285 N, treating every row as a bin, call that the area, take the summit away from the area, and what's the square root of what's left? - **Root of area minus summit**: 22.8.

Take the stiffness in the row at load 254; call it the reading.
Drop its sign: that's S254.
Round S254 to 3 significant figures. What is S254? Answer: 104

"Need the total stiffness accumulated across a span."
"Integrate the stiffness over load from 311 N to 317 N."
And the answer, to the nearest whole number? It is 626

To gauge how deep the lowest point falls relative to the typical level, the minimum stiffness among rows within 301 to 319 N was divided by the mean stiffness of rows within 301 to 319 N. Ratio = 0.873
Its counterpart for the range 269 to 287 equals 0.964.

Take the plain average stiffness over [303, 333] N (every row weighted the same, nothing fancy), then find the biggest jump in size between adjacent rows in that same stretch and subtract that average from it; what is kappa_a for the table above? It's -73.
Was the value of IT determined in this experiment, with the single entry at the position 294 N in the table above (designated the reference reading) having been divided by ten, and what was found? 10.5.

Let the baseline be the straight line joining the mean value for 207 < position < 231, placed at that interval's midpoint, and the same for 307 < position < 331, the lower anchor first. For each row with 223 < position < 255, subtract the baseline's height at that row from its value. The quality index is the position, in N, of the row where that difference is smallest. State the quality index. 226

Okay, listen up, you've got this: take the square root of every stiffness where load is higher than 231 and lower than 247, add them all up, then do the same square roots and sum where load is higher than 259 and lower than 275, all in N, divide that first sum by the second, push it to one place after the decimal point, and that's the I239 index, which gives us 0.9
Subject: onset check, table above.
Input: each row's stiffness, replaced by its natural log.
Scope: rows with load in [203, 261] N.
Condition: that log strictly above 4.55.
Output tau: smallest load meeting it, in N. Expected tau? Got 242 N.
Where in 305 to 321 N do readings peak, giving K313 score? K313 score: 314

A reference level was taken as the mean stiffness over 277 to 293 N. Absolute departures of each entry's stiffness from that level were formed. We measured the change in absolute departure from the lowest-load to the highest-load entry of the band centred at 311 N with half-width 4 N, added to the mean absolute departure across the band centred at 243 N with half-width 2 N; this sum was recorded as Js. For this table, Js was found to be 12.4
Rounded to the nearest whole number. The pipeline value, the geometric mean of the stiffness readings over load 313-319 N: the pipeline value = 99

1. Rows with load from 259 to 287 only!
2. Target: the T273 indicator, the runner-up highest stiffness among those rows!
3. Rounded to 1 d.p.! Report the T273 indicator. 113.0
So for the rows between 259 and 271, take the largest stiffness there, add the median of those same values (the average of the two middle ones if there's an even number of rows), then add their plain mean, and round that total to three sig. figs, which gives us 337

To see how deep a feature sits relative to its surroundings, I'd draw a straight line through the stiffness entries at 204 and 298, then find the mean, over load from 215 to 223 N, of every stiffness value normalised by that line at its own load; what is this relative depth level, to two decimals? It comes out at 0.88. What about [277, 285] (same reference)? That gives 0.99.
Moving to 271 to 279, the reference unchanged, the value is 1.02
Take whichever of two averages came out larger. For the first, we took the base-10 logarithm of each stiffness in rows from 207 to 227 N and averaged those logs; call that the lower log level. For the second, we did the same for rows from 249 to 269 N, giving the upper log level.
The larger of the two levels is 2.03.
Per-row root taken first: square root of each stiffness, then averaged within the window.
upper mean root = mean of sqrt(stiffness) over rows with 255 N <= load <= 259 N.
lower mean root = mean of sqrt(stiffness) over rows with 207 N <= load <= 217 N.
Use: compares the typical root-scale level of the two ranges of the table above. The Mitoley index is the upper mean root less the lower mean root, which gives 1.2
